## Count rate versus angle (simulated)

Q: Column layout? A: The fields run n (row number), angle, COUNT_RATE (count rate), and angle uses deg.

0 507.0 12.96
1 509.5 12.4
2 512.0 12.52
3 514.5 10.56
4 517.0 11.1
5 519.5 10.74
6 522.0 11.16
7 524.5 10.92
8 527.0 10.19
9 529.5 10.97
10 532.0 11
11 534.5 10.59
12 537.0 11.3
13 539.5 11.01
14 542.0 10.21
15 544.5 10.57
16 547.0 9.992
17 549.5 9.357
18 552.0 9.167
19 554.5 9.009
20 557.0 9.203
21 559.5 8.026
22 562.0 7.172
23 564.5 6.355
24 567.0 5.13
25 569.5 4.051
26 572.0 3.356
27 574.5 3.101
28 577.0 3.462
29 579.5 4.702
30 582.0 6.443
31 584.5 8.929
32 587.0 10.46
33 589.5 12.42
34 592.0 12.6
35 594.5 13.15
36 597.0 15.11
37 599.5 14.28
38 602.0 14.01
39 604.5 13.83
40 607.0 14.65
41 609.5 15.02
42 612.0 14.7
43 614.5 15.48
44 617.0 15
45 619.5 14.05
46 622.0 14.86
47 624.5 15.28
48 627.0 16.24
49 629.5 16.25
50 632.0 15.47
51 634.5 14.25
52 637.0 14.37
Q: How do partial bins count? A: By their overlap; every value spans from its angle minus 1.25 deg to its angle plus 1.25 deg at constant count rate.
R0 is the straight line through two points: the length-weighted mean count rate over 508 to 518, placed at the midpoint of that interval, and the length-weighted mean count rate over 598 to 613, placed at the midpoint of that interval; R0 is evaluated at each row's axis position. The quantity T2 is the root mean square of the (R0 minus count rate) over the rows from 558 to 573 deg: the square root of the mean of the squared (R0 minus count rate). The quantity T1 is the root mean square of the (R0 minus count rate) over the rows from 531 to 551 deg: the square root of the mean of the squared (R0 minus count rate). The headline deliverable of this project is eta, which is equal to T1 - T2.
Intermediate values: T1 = 2.1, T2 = 8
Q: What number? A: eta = -6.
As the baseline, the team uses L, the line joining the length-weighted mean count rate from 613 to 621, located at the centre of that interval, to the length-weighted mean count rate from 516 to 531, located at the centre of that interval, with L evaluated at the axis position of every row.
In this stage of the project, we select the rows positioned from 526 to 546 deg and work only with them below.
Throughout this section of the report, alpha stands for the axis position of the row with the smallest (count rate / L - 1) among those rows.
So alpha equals 542.0 deg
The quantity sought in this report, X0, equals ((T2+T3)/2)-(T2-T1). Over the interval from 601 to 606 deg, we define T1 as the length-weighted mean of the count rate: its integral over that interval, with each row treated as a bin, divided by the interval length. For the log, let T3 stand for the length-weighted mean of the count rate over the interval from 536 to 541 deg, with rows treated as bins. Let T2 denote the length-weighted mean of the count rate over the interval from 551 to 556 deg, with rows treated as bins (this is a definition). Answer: 15.0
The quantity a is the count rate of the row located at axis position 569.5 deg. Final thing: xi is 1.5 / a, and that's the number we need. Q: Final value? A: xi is 0.37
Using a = 4.051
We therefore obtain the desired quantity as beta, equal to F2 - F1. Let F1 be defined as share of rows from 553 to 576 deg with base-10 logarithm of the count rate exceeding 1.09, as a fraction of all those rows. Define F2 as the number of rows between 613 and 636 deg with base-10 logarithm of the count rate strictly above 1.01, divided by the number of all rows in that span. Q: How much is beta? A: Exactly 1.0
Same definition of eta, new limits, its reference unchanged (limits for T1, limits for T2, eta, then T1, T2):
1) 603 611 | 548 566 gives -4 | 0.4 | 5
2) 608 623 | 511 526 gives 0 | 0.5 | 1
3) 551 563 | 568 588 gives -4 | 4.6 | 8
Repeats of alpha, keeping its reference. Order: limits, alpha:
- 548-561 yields 559.5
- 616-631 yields 619.5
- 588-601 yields 589.5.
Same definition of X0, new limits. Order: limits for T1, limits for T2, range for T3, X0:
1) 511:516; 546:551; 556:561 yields 10.9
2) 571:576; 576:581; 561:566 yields 4.4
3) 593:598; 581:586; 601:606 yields 17.0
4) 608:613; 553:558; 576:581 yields 12.4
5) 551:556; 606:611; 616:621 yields 8.9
